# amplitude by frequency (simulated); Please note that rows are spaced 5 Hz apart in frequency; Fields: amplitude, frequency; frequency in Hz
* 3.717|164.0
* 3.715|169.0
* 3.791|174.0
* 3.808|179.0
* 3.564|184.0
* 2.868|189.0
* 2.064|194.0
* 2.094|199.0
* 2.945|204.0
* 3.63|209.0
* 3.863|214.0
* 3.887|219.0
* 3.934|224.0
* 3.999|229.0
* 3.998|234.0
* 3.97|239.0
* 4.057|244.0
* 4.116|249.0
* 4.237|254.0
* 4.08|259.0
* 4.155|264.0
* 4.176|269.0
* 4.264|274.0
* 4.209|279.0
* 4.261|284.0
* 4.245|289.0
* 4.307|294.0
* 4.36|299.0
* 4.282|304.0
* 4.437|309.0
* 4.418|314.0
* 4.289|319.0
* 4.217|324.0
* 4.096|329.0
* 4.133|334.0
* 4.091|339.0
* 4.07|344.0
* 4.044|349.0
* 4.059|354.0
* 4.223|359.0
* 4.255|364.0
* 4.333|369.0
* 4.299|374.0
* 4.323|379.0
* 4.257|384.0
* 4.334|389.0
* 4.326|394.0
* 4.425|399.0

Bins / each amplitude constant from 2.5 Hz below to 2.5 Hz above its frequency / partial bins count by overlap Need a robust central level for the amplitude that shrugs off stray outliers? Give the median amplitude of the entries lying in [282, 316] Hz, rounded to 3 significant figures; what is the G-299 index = 4.31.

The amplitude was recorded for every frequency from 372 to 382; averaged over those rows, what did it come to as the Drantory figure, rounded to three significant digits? 4.31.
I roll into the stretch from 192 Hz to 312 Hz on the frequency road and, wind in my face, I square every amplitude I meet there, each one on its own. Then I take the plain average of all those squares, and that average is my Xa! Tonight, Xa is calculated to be 16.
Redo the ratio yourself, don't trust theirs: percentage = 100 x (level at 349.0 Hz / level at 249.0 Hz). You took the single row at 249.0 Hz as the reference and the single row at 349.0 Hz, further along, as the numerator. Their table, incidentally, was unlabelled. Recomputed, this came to 98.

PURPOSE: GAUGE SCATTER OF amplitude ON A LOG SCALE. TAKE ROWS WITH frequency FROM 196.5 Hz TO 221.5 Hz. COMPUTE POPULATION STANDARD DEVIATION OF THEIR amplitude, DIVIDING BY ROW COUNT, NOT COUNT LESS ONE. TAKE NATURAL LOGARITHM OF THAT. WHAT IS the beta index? -0.4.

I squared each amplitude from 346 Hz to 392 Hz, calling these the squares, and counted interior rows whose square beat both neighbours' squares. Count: 2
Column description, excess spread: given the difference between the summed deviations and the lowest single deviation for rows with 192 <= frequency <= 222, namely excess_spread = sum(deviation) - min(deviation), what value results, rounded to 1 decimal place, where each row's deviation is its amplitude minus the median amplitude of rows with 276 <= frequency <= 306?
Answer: -4.9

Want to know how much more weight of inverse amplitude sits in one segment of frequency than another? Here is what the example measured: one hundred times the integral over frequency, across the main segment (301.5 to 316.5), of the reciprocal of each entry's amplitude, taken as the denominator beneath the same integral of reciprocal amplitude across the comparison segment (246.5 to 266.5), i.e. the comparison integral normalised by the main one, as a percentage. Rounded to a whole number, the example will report 141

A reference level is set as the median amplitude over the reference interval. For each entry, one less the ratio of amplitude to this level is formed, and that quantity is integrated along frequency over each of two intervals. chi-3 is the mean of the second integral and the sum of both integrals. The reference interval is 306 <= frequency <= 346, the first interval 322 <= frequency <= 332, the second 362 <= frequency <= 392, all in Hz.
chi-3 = -0.88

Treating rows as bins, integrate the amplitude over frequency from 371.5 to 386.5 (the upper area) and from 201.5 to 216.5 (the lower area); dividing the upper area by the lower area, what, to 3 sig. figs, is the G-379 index 1.23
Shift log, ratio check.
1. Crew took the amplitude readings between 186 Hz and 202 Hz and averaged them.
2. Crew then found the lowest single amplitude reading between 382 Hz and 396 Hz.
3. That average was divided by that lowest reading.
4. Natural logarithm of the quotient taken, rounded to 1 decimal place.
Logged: -0.6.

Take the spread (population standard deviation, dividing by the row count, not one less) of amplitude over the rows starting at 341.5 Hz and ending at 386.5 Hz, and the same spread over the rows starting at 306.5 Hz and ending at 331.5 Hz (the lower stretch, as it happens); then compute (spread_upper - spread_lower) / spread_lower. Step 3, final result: -0.1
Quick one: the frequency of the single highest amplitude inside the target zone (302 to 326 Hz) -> 309.0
